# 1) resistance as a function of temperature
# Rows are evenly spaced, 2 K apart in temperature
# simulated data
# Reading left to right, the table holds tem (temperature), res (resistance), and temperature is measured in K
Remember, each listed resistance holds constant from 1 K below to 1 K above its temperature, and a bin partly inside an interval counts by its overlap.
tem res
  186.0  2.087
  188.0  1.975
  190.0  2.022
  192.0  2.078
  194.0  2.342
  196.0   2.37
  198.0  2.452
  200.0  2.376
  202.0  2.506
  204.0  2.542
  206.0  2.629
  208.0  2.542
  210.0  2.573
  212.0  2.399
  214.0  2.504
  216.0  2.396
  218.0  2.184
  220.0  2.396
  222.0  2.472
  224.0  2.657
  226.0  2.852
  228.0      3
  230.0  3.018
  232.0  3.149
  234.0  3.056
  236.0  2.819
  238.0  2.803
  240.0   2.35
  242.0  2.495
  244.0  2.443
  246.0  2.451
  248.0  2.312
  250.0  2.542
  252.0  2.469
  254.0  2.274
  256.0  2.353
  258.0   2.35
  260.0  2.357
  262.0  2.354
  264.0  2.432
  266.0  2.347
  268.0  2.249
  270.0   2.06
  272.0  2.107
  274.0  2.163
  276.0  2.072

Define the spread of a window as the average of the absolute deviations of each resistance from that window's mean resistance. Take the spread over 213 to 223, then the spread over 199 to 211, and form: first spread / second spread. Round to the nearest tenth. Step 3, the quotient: 1.4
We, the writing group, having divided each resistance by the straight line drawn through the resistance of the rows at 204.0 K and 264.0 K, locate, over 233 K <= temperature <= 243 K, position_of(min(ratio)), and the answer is 240.0 K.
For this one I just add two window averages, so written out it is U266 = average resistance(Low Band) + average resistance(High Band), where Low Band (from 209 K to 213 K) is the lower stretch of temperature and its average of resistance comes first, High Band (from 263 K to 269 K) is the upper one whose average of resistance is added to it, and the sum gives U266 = 4.83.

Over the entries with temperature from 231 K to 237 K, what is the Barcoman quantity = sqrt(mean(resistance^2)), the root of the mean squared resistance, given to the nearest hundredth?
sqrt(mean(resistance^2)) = 3.01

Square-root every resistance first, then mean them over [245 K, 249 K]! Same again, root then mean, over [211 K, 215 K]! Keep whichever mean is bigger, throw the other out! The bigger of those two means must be 1.57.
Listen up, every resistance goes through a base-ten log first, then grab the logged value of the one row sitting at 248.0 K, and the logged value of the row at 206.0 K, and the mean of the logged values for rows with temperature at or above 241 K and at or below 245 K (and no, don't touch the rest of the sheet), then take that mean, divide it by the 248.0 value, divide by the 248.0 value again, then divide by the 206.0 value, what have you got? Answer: 7.1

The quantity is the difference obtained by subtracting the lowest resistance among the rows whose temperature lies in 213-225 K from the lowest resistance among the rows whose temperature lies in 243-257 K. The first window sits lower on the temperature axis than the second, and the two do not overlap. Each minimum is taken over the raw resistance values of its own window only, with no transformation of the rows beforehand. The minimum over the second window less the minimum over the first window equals 0.09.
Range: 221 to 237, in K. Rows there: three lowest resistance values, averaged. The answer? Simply 2.65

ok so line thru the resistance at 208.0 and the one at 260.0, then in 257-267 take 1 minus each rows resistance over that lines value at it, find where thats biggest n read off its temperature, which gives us 258.0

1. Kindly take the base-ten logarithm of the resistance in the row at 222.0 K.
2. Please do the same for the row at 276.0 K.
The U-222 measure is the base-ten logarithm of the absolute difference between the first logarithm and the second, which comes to -1.12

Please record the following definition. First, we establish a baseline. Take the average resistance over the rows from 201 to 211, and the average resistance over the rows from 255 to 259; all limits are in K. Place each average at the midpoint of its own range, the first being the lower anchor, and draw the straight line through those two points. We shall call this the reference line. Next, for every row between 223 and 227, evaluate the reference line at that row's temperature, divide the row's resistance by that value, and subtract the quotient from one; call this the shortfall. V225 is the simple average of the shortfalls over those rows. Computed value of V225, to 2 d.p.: -0.11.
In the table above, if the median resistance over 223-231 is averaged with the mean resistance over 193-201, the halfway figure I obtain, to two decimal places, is 2.66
